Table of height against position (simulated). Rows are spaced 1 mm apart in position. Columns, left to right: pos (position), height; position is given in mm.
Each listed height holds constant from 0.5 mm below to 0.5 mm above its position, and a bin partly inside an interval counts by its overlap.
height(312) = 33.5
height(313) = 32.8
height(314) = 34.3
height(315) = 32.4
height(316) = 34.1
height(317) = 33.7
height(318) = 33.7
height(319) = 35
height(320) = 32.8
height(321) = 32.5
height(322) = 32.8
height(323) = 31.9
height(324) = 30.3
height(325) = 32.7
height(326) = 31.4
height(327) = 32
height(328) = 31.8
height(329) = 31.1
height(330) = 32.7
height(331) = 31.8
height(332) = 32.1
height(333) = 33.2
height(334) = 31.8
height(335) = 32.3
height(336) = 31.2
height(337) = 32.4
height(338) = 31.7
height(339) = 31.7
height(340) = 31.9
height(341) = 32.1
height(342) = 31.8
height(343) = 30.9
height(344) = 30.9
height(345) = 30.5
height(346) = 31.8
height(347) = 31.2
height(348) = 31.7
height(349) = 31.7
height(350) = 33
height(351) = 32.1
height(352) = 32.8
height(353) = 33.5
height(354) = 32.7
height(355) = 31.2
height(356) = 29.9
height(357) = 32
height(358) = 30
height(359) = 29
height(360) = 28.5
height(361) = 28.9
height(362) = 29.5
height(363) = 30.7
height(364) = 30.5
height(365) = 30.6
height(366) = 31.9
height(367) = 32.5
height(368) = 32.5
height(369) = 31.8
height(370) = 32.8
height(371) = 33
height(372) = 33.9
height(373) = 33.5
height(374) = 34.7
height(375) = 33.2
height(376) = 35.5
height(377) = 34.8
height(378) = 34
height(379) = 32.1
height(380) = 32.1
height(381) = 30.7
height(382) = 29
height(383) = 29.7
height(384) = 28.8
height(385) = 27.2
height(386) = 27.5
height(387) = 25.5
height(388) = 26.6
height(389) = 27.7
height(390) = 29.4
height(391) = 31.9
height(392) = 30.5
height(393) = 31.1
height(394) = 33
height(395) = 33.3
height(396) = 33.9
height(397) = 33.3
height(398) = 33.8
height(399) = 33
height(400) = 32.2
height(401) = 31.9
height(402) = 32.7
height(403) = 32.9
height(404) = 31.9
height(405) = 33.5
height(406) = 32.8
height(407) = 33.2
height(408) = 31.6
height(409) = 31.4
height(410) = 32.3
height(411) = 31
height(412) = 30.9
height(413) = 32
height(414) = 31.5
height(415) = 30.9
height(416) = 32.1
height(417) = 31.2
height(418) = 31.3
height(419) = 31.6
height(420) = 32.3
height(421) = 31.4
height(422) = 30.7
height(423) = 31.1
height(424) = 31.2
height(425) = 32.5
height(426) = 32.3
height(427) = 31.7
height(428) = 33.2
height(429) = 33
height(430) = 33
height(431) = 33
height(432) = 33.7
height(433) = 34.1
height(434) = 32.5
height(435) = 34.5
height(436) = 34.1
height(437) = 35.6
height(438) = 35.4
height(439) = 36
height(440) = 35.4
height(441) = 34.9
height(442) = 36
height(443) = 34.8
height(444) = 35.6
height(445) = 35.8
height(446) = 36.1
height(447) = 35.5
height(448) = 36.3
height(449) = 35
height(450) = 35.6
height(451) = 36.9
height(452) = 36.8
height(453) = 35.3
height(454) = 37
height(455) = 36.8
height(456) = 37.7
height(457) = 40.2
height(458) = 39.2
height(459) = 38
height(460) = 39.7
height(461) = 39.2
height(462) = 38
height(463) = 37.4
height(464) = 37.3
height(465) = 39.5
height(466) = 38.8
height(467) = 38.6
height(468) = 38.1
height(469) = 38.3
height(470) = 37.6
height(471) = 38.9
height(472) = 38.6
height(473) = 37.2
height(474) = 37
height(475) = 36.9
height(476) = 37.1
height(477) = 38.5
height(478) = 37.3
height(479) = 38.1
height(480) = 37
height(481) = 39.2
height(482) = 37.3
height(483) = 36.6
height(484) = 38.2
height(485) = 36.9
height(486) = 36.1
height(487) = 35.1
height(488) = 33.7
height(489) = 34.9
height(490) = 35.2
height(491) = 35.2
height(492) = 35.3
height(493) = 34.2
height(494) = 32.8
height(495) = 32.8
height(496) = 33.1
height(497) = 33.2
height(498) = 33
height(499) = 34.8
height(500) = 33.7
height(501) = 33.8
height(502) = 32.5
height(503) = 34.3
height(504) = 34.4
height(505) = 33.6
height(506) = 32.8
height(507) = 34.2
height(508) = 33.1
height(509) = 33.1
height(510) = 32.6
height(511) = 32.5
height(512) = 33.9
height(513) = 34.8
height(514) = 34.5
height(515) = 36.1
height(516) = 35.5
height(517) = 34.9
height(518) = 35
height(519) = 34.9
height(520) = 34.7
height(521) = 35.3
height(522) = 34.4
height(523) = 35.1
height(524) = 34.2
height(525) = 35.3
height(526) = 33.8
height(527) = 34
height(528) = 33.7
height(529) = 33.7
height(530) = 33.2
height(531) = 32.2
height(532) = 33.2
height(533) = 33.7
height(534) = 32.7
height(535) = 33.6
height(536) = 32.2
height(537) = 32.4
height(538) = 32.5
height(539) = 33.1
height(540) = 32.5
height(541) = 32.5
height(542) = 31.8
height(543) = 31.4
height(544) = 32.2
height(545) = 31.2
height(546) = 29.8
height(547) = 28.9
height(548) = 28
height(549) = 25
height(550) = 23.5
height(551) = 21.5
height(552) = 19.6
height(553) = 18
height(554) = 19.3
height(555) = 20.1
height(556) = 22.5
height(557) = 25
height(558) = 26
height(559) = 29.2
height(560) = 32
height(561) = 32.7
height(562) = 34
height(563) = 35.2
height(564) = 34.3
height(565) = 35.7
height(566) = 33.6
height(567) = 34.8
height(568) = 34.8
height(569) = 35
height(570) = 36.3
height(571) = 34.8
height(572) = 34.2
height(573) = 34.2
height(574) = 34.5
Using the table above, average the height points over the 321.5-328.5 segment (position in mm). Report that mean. 31.8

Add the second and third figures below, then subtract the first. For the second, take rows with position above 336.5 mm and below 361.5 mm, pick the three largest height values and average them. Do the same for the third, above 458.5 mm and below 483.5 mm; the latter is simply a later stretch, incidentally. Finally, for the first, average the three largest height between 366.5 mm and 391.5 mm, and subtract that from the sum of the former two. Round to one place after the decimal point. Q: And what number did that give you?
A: 37.6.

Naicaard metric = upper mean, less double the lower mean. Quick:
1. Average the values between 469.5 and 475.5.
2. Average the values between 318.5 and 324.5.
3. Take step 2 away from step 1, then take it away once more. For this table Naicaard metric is -27.4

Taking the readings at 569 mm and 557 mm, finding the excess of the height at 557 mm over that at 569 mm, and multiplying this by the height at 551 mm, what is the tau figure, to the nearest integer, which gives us -215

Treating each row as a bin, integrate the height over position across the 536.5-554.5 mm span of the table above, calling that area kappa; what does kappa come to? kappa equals 503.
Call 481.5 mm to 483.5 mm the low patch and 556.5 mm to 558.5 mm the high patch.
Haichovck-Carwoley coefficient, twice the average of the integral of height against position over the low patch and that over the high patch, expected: 125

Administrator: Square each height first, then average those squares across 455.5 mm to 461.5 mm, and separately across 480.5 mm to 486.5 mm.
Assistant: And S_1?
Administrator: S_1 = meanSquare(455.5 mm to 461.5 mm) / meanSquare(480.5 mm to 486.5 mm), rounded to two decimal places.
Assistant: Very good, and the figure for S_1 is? 1.09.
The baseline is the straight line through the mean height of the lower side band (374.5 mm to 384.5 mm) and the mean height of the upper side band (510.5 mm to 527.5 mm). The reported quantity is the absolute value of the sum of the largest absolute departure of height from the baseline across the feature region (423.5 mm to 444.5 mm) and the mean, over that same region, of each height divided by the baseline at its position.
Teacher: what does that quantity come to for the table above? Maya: 3.9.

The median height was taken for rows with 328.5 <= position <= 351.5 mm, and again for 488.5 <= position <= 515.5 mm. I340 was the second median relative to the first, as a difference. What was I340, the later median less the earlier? 2.0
